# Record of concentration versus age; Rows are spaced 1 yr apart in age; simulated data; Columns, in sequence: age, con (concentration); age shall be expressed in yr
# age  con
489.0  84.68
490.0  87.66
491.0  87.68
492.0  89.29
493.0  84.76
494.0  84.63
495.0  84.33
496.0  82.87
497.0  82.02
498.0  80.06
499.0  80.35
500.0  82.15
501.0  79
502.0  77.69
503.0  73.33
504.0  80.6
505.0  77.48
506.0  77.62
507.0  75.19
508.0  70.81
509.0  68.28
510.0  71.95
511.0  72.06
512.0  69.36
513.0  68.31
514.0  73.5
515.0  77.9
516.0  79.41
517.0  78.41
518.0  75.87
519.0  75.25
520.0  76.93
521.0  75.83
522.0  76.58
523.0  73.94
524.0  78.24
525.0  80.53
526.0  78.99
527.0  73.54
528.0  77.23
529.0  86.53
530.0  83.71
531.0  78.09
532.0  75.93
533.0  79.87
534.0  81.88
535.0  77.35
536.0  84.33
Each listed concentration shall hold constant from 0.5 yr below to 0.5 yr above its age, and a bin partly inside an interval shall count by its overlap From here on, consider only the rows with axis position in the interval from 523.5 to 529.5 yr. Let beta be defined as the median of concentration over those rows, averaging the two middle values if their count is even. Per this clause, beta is 79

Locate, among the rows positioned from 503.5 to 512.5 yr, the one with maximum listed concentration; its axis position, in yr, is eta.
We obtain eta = 504.0 yr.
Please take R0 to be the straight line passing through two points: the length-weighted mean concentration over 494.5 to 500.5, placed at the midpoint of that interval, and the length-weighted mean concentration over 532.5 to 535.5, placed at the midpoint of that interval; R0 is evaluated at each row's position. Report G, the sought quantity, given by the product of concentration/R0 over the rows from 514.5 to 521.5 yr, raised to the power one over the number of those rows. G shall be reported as 0.96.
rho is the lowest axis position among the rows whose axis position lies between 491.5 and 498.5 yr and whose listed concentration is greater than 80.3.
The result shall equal 492.0 yr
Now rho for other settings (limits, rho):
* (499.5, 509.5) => 500.0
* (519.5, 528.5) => 525.0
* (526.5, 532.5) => 529.0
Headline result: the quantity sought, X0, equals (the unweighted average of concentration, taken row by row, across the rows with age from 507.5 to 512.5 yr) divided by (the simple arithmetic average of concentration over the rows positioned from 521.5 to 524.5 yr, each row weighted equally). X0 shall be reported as 0.92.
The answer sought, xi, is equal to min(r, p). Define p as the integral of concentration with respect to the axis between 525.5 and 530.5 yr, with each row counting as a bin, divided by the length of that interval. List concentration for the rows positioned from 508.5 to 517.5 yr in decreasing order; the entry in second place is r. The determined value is 78.4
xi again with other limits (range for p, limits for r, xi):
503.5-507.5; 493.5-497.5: 77.7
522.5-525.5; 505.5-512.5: 75.2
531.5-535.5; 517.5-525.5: 78.2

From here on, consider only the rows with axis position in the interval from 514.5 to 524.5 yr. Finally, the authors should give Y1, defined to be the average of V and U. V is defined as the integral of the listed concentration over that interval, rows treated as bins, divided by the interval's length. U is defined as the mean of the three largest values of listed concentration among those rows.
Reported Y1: 78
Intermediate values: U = 79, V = 77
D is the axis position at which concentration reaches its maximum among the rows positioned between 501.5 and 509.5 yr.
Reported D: 504.0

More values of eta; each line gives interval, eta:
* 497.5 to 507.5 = 500.0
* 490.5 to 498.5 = 492.0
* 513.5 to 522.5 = 516.0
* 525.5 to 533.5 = 529.0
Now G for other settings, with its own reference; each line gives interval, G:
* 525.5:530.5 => 1.00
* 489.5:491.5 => 1.06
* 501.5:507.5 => 0.94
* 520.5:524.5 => 0.95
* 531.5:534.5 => 0.99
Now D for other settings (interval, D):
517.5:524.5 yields 524.0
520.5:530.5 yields 529.0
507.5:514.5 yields 514.0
